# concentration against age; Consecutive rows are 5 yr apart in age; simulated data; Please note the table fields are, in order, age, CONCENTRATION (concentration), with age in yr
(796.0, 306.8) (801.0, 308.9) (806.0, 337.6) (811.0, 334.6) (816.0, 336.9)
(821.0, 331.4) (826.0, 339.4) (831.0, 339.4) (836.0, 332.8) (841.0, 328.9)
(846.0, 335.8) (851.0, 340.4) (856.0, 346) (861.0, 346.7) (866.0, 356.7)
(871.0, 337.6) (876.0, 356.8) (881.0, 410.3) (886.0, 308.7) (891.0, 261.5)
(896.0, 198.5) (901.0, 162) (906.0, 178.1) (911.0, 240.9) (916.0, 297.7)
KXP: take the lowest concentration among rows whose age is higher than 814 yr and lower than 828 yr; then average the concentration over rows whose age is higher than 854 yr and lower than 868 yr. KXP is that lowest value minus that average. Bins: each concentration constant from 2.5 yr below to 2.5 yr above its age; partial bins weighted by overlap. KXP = -18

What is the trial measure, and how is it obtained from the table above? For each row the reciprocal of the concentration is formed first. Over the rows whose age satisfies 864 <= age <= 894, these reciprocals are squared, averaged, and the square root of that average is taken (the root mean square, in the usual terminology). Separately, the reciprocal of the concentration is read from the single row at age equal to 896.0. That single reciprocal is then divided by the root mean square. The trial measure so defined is 1.7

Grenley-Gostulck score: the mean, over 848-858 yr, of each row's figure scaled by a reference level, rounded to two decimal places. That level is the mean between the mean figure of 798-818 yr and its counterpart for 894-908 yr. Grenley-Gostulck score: 1.35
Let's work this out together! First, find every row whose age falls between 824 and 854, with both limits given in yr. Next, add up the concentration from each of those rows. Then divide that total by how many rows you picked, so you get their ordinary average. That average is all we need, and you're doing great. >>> 336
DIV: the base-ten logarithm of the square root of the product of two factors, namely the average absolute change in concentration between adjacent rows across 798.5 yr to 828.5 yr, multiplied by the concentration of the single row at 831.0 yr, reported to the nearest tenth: 1.8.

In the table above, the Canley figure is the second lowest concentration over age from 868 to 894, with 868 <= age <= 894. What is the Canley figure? 308.7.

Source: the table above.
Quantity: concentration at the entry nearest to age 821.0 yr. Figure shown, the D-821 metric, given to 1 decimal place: 331.4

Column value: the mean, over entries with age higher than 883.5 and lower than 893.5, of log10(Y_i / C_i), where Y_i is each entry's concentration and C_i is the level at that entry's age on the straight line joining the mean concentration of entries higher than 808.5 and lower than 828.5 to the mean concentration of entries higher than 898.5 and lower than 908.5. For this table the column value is 0.15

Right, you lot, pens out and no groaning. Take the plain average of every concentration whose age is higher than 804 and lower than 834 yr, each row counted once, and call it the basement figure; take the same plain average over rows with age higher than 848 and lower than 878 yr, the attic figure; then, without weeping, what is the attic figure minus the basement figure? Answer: 11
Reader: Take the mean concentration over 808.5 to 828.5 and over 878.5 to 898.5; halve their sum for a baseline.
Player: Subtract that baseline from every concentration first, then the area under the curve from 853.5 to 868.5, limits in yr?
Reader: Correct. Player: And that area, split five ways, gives 104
